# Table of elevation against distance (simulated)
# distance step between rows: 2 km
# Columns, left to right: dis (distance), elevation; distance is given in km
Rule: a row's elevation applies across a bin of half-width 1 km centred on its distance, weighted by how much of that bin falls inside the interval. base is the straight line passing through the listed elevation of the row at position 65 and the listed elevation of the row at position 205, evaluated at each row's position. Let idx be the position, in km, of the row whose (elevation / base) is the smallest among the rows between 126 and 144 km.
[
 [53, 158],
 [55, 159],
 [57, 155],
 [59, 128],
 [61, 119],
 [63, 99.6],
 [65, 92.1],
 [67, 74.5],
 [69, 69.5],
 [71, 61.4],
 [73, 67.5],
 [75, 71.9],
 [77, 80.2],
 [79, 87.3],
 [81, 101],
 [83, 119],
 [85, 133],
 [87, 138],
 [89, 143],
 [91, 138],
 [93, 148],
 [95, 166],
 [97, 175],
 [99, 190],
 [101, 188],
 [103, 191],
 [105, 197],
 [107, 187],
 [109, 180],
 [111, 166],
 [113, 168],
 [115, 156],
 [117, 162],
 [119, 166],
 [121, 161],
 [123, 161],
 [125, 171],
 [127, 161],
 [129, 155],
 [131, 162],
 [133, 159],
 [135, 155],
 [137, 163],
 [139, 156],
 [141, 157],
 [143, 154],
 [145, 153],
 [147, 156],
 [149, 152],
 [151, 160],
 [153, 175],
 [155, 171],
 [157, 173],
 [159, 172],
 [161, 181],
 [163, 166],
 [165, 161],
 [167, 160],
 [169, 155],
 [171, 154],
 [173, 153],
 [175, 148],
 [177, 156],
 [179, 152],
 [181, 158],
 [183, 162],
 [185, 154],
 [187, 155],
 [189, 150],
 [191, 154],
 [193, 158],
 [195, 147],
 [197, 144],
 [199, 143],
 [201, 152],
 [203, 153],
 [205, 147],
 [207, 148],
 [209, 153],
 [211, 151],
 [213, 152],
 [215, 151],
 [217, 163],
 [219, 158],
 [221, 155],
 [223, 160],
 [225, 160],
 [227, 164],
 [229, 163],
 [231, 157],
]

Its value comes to 143 km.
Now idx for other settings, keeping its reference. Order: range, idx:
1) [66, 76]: 71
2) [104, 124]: 115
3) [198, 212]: 199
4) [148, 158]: 149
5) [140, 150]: 149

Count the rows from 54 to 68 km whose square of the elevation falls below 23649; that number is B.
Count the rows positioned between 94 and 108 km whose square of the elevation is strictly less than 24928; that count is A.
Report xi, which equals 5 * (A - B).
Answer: -25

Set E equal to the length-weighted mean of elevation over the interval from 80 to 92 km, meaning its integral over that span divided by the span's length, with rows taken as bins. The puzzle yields 129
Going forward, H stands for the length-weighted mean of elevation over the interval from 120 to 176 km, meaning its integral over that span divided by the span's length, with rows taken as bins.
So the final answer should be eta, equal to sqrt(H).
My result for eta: 12.7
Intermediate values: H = 161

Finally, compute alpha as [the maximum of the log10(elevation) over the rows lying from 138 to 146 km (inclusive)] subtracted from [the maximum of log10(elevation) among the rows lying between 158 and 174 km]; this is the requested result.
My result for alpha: 0.06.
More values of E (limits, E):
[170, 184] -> 155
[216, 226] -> 159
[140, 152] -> 155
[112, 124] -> 162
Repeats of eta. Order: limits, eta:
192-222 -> 12.3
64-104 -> 11.0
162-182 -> 12.5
